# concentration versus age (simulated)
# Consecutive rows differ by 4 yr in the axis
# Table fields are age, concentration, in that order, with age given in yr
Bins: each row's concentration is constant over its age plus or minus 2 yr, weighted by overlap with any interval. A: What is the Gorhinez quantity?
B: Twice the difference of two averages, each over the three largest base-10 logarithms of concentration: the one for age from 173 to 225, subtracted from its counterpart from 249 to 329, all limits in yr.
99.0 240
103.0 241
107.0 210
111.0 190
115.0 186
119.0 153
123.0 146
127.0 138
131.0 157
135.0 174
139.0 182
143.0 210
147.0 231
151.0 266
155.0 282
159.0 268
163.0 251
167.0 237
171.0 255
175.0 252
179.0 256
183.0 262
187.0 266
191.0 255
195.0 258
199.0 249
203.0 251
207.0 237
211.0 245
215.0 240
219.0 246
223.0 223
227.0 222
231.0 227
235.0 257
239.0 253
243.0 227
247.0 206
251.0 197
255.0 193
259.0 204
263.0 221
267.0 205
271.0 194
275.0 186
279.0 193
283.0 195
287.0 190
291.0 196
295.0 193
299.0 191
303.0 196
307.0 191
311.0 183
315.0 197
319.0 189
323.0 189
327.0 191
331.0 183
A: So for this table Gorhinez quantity -0.19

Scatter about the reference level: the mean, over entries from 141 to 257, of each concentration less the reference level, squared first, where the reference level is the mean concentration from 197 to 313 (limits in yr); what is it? 1245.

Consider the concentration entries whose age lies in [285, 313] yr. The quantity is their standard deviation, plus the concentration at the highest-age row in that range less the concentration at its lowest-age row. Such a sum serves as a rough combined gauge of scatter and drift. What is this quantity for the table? -3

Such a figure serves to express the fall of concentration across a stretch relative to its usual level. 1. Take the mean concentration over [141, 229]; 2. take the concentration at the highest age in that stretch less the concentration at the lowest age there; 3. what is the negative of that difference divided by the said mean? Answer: 0.0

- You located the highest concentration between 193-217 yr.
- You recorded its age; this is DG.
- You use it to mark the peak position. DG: 195.0 yr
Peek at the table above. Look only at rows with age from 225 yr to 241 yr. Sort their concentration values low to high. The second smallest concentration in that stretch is 227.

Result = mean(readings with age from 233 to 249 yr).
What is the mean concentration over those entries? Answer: 236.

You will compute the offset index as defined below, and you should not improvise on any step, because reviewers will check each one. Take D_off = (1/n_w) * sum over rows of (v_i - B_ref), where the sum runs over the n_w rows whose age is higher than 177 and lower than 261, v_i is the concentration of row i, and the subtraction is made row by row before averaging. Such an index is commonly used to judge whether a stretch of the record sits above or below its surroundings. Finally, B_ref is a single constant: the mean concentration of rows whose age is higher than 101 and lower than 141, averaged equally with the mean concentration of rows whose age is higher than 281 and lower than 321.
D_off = 52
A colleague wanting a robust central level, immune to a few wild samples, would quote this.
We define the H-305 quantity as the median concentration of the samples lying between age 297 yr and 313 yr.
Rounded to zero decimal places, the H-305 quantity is 191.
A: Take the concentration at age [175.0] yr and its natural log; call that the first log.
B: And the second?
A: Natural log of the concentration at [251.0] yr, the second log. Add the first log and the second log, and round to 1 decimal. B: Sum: 10.8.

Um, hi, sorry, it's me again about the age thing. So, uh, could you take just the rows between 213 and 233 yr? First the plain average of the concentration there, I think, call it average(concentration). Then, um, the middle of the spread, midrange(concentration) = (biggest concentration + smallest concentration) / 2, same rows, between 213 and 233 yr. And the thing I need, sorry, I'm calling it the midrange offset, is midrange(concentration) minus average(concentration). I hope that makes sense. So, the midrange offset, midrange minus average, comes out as 2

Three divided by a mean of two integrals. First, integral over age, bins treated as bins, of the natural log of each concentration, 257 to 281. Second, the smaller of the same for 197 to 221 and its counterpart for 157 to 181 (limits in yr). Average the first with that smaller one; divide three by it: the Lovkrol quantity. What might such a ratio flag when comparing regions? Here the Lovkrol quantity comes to 0.0232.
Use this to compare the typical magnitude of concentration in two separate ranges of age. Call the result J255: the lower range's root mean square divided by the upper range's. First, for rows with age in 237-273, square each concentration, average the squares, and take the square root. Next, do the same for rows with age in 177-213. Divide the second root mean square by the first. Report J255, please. 1.20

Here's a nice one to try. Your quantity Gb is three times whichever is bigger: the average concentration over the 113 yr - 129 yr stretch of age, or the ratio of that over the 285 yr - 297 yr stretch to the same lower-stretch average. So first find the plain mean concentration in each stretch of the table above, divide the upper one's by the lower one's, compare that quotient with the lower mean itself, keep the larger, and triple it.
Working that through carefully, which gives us 467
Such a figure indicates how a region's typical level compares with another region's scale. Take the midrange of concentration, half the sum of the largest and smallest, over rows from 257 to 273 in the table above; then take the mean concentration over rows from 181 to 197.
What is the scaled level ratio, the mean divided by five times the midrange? 0.251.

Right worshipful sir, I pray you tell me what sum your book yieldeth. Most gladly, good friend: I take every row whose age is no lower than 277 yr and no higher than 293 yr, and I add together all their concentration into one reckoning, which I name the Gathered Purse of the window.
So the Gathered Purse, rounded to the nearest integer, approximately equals 774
